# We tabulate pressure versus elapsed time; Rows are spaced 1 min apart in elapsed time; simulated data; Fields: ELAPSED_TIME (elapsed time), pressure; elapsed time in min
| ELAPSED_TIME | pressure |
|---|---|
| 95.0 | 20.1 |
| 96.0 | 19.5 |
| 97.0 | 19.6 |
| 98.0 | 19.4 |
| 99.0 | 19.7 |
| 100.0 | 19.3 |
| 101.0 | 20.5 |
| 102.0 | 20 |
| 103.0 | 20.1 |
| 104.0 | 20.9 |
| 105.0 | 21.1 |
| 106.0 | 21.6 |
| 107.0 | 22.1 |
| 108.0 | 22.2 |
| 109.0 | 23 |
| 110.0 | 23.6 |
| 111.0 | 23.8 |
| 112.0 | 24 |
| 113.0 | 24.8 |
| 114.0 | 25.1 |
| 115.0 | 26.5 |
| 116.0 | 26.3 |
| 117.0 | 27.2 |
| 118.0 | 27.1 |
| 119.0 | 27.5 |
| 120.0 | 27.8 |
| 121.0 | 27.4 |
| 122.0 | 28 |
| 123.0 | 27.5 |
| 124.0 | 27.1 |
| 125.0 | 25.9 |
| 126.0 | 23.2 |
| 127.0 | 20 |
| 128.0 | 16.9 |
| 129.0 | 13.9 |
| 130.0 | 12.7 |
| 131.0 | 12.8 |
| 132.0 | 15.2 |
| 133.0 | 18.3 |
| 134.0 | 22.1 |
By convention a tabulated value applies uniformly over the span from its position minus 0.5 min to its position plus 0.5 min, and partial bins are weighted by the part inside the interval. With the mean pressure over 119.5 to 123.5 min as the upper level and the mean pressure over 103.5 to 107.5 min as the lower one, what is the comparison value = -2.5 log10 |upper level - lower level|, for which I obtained -2.0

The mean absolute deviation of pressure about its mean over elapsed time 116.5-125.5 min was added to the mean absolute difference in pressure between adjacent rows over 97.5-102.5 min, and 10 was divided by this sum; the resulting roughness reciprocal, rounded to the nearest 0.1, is 10.0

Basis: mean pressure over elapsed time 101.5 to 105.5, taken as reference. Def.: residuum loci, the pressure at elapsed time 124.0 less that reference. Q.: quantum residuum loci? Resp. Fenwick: 7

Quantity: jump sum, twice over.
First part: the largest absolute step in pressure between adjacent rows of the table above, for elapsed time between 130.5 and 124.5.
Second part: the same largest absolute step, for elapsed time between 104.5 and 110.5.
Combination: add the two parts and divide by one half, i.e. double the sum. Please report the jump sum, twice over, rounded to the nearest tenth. 8.0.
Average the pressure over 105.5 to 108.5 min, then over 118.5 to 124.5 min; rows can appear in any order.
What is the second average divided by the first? 1.25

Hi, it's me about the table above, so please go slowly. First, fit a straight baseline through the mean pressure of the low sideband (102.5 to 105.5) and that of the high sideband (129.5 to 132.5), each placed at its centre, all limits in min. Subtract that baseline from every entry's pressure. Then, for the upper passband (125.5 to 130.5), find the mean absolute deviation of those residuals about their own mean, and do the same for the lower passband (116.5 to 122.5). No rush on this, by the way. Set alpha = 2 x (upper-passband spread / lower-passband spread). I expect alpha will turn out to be 9.8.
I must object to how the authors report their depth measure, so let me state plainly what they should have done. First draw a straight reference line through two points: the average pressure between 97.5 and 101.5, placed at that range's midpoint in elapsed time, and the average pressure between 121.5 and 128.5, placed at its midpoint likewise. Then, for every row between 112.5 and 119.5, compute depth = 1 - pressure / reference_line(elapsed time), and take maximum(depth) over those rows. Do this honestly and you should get -0.13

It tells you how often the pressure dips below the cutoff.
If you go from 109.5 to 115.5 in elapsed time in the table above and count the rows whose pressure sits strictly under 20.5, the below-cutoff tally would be 0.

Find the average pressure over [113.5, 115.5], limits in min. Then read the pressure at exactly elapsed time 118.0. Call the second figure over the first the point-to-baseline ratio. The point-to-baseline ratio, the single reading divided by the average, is 1.05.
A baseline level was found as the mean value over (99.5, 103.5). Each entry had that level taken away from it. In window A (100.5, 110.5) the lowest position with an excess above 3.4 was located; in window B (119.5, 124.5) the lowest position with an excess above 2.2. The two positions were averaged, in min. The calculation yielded 115.0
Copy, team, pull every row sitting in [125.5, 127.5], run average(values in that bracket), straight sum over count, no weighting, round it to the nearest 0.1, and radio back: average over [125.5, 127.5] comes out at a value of 21.6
